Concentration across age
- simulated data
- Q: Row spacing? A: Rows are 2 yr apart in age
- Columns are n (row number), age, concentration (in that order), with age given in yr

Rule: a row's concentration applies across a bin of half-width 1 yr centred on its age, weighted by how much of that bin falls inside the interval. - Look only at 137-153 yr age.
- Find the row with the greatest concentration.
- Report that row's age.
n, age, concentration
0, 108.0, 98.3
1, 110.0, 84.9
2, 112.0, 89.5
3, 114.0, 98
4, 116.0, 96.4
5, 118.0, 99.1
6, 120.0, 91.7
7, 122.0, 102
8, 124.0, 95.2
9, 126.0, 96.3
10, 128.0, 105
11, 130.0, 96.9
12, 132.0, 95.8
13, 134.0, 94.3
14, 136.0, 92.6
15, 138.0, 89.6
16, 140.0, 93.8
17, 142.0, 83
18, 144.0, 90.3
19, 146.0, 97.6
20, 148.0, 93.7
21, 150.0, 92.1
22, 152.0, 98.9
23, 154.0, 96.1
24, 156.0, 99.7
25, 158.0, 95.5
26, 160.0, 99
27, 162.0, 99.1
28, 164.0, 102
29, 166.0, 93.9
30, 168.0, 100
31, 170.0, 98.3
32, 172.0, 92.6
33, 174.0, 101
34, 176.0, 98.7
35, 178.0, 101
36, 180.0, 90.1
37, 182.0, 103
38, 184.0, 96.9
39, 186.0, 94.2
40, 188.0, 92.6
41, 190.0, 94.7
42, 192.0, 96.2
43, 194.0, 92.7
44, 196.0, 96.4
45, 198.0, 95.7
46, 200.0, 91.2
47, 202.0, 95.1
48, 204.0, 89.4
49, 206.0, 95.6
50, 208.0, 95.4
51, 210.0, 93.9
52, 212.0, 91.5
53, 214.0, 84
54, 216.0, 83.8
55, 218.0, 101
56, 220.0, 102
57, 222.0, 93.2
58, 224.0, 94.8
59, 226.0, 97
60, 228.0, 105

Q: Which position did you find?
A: 152.0 yr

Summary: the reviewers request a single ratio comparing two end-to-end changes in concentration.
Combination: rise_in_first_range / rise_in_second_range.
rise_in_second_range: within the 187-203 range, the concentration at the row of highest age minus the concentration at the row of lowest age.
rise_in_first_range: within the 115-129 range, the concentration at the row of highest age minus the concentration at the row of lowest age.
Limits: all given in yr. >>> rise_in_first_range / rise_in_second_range 3.4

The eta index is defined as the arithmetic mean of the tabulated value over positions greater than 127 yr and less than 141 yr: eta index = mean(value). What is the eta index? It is 95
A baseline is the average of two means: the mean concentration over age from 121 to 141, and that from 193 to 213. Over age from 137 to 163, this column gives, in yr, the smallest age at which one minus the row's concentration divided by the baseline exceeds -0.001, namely 138.0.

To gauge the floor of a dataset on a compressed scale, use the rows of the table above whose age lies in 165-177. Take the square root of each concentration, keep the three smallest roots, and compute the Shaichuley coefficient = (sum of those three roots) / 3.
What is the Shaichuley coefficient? 9.74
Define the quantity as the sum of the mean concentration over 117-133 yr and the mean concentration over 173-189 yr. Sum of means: 195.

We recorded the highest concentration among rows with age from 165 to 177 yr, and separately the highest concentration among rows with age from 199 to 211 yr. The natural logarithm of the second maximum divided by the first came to -0.055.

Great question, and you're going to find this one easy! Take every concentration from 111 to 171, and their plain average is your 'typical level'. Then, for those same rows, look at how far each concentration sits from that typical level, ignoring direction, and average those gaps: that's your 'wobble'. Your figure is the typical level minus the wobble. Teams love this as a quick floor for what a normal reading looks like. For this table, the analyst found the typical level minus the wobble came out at 92.5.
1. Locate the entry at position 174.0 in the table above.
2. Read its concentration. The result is 101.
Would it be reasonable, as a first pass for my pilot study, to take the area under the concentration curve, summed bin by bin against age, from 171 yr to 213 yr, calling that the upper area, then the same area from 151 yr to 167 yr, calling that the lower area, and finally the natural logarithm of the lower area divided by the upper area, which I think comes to -0.9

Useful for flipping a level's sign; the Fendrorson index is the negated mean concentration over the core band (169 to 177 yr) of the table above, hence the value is -98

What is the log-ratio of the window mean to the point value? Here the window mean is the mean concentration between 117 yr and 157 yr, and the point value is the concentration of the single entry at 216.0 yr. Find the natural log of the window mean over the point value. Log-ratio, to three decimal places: 0.127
